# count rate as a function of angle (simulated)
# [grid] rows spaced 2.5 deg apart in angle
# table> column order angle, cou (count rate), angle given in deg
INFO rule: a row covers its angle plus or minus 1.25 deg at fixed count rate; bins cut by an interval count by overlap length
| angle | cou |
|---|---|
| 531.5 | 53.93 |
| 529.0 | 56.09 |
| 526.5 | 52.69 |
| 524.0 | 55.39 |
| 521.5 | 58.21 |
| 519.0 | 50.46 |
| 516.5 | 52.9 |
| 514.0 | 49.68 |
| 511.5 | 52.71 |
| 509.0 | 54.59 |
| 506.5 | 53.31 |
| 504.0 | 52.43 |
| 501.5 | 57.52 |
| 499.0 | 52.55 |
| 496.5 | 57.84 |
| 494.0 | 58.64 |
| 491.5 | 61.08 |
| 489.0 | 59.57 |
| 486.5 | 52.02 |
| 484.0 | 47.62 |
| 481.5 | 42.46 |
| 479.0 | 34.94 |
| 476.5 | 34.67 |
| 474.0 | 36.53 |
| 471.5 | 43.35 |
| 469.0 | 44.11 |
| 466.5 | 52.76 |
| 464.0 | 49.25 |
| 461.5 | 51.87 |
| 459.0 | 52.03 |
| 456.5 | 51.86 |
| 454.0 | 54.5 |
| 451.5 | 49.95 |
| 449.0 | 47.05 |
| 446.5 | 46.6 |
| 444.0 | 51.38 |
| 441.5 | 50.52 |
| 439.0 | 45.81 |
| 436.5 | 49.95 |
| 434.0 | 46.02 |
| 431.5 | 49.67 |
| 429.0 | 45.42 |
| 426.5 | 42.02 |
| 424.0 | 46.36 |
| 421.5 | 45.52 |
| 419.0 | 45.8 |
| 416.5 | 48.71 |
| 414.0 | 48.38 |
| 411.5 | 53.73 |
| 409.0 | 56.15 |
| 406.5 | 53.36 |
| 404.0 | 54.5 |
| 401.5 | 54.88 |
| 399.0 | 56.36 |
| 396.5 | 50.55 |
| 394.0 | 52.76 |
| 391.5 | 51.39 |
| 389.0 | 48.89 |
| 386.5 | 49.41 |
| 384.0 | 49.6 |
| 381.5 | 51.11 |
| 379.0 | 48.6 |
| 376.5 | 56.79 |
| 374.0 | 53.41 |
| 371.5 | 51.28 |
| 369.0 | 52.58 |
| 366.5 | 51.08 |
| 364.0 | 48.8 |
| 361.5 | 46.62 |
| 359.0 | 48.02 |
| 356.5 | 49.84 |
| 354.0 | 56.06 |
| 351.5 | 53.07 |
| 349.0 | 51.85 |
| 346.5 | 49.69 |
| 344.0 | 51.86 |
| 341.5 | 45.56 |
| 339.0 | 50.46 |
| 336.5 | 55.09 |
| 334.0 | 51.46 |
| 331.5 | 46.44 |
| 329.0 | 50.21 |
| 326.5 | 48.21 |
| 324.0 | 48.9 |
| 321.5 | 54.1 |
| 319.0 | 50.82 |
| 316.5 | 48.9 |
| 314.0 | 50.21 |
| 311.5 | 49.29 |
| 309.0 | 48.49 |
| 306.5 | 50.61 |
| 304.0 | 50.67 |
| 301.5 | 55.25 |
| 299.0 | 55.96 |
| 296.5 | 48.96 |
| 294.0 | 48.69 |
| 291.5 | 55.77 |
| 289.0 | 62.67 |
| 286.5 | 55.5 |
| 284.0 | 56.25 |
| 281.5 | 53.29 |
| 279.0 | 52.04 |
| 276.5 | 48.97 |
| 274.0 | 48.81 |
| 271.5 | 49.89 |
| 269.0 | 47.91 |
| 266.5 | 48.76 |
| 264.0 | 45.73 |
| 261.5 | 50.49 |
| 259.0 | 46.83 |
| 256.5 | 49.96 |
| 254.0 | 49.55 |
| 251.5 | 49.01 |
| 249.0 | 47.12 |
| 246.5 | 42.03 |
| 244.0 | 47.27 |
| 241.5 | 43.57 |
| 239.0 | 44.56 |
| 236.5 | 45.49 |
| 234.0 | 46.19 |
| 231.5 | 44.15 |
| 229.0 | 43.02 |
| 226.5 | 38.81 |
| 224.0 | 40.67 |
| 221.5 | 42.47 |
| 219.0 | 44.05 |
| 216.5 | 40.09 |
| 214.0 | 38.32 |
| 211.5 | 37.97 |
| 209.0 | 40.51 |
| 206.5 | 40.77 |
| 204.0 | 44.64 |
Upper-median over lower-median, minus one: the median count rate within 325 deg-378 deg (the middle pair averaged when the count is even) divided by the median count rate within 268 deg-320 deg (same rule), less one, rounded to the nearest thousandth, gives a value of 0.009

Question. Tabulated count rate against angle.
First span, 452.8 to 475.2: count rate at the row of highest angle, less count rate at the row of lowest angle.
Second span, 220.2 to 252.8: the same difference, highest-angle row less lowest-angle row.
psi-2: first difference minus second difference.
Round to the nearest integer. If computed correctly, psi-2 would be -25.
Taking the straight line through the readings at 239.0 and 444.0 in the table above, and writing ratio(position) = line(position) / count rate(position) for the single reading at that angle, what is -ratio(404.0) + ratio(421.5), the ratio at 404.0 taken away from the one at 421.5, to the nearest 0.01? 0.19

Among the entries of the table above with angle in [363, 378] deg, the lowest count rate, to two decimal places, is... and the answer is 48.80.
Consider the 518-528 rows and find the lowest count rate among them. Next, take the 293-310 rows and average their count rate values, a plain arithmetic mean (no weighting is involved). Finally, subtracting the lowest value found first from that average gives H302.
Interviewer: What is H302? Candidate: 1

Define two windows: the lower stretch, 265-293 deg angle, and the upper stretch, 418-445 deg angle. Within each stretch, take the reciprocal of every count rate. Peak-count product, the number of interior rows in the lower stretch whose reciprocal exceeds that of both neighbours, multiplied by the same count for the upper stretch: 12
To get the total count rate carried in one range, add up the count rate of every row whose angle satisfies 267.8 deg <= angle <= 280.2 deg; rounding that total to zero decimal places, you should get 248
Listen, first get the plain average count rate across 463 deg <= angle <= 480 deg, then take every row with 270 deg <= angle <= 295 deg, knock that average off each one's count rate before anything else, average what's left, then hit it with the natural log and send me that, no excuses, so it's 2.39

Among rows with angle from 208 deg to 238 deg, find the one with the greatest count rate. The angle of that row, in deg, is 234.0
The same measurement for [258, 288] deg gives 284.0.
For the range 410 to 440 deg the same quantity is 411.5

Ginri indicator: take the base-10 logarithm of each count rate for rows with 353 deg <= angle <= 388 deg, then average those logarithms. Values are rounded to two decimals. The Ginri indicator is 1.71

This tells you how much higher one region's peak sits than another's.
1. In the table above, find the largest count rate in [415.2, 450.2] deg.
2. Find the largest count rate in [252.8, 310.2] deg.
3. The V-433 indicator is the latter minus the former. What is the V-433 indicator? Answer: 11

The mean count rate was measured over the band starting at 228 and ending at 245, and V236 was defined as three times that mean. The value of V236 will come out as 135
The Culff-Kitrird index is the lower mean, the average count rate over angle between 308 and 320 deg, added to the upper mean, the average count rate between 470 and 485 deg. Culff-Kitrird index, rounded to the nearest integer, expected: 89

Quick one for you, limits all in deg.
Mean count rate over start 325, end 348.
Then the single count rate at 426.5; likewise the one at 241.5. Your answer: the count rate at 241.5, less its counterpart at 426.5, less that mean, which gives -48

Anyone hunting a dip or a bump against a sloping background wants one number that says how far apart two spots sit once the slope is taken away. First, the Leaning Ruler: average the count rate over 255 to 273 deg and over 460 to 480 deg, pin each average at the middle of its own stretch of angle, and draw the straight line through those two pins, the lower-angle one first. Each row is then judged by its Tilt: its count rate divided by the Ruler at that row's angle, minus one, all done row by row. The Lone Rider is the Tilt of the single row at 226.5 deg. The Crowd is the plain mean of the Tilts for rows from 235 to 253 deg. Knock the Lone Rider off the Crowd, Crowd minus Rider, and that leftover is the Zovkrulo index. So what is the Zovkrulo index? 0.15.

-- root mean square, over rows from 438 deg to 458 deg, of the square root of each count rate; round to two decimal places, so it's 7.05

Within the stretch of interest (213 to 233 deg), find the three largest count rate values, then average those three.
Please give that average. 43.7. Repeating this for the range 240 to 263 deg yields 50.0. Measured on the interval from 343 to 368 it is 53.7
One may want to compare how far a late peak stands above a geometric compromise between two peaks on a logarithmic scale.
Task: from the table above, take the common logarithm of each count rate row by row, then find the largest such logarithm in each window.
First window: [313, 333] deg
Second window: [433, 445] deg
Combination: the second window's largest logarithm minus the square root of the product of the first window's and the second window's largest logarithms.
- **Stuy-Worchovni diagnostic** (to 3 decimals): -0.011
